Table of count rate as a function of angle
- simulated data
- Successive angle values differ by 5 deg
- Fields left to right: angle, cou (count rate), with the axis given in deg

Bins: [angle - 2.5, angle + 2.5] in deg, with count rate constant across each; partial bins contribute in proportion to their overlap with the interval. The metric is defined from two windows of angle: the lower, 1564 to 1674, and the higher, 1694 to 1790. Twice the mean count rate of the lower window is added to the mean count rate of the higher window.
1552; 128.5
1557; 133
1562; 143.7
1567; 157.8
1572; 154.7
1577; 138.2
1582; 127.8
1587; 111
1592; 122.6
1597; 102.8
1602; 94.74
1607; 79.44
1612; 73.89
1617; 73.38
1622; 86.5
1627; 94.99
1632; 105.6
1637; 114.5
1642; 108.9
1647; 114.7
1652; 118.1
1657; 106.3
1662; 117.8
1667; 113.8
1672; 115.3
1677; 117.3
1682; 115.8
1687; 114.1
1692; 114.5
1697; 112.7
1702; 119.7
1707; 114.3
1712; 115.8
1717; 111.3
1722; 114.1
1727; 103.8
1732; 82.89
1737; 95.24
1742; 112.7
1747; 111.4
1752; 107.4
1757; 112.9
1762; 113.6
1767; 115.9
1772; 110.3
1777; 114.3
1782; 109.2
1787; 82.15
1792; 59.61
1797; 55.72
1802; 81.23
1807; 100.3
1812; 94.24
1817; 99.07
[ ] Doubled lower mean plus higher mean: 330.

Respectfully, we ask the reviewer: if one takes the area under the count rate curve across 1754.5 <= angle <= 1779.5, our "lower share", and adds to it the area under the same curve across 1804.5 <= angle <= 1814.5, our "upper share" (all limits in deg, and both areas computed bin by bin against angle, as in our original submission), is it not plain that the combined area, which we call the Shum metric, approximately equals 3808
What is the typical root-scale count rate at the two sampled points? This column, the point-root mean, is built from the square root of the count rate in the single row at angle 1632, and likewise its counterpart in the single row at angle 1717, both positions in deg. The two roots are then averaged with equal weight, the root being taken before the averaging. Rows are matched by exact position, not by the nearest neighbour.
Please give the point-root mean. 10.4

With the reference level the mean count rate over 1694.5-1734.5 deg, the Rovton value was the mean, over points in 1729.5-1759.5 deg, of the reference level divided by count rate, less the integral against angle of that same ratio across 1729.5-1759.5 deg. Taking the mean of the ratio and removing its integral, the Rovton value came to -31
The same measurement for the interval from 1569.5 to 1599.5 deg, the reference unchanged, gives -26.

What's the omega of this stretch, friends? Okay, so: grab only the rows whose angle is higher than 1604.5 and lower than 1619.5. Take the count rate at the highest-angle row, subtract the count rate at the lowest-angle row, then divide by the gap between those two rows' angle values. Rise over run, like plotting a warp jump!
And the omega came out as -0.61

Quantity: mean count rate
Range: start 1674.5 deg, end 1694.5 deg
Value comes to 115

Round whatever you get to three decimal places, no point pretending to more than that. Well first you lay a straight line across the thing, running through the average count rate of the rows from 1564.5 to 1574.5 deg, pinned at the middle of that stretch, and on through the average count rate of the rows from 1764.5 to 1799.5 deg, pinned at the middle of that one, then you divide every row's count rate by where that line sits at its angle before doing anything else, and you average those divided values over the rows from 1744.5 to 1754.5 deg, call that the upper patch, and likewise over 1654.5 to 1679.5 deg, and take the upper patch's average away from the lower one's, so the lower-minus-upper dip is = -0.171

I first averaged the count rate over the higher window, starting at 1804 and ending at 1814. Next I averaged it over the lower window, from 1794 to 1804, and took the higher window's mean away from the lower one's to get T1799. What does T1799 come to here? -29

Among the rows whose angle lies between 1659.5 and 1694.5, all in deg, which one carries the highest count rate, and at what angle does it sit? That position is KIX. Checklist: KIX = 1662 deg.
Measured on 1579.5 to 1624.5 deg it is 1582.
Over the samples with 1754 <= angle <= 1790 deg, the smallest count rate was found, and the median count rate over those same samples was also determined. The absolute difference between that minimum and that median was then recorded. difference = 31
